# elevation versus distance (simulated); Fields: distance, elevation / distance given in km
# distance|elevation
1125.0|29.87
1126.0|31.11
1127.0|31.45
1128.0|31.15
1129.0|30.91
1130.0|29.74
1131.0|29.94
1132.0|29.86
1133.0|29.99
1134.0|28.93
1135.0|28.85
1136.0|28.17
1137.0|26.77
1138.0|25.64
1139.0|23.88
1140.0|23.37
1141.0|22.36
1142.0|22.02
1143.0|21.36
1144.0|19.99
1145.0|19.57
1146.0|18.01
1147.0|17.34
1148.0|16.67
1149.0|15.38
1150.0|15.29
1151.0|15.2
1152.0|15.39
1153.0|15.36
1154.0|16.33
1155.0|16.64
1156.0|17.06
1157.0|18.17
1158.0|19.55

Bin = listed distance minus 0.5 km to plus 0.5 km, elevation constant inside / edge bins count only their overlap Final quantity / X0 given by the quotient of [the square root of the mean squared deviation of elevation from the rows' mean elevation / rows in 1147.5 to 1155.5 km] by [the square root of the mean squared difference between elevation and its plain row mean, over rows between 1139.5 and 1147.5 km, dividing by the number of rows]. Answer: 0.3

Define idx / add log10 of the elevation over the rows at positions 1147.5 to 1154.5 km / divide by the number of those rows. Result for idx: 1.19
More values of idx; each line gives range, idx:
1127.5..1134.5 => 1.48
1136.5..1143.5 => 1.37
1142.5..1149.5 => 1.26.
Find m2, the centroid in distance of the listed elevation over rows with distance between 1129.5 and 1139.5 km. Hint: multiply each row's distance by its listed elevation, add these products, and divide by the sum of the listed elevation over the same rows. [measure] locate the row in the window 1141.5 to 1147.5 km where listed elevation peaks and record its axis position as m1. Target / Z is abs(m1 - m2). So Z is 7.7 km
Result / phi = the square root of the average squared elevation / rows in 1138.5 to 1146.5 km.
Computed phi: 21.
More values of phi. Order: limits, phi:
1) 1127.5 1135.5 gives 30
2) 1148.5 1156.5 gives 16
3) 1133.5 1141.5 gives 26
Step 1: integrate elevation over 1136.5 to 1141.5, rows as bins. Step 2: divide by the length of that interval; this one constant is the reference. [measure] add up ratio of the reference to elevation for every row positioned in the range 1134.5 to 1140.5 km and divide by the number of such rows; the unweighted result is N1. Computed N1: 0.94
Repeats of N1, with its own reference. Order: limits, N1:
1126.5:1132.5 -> 0.80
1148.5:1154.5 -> 1.58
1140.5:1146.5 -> 1.19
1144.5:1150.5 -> 1.44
